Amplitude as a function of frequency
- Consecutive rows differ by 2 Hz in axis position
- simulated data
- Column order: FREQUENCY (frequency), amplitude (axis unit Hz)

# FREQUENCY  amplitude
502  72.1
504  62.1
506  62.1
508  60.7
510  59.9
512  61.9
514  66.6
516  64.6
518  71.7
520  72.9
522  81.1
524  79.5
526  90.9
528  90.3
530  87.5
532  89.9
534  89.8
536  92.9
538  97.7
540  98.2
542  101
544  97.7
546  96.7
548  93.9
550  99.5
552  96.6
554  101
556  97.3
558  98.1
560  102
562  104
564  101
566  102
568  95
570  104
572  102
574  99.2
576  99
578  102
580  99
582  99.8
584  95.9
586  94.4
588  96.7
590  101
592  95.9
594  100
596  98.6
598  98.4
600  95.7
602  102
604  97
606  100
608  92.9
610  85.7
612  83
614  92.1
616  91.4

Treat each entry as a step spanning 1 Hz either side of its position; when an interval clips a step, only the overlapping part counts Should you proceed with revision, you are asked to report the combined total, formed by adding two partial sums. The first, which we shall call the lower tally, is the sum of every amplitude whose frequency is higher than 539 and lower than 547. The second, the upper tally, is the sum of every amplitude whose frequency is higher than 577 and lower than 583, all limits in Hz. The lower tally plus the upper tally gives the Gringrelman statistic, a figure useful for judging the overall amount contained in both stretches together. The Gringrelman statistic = 694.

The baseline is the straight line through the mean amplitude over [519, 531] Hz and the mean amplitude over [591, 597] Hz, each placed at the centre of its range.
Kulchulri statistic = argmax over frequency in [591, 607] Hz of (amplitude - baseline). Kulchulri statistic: 602 Hz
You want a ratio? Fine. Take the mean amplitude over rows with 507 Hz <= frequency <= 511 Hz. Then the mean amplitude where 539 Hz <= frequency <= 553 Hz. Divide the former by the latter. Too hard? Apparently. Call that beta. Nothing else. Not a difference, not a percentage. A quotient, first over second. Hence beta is 0.62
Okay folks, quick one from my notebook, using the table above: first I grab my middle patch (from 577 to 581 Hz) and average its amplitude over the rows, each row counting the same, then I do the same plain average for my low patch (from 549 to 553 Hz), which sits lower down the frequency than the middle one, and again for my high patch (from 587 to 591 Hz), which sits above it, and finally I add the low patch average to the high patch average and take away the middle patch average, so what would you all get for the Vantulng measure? 96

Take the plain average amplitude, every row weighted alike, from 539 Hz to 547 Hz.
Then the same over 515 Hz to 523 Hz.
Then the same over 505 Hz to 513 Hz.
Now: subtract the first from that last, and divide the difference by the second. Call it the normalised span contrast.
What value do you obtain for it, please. -0.51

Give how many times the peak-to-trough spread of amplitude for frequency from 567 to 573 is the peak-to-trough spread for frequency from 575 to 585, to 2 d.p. 1.48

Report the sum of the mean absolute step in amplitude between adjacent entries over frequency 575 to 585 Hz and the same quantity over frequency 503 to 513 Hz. 3.7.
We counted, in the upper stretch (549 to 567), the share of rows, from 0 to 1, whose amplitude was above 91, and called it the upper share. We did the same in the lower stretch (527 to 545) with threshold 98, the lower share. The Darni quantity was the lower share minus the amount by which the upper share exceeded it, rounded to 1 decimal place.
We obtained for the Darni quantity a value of -0.6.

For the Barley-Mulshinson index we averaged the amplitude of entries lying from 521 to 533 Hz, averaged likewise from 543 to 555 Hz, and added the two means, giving 184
